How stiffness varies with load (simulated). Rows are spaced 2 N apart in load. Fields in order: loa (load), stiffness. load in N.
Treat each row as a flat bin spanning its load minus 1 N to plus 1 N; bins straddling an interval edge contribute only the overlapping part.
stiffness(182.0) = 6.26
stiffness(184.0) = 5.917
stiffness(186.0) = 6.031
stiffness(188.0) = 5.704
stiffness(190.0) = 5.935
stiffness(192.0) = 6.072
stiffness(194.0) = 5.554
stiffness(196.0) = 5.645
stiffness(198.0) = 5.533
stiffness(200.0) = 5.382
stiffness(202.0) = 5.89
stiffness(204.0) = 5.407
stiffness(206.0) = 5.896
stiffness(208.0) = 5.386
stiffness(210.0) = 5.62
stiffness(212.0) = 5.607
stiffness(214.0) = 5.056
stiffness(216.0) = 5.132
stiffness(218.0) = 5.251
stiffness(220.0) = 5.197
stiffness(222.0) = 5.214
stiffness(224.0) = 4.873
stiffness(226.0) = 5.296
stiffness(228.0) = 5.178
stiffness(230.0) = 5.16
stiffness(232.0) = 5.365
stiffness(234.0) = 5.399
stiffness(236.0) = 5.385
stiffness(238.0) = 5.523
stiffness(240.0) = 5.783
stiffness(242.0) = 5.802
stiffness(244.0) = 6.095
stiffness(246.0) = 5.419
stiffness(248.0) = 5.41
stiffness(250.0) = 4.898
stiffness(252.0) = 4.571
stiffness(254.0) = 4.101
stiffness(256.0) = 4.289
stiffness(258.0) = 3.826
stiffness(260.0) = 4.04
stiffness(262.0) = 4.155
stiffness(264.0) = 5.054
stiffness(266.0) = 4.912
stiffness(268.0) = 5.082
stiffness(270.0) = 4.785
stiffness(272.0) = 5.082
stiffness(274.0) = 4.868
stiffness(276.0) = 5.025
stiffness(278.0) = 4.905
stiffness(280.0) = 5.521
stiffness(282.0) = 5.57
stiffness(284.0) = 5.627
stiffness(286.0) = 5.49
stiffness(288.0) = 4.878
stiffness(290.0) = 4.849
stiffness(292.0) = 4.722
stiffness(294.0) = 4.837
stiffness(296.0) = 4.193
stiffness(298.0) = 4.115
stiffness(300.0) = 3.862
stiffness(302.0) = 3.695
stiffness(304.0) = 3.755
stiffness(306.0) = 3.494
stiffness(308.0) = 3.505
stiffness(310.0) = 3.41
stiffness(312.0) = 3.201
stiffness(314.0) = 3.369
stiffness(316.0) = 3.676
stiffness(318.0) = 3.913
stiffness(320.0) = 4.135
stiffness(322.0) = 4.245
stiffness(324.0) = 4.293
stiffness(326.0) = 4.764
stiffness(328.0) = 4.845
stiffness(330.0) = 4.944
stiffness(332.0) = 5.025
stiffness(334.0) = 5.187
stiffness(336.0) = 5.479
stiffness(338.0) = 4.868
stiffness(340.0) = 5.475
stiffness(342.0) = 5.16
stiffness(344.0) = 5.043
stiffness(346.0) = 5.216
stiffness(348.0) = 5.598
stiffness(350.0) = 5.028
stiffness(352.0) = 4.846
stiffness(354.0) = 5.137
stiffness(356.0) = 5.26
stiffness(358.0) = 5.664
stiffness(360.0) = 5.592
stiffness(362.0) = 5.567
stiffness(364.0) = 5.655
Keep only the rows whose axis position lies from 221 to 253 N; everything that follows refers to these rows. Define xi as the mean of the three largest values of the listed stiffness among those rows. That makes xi 5.9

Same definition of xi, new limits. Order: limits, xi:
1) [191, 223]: 6.0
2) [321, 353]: 5.5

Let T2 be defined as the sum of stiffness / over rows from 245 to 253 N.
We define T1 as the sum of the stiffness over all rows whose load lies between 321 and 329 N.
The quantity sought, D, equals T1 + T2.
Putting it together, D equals 38.4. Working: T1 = 18.1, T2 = 20.3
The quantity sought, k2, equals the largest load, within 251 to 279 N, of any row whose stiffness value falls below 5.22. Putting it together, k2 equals 278.0 N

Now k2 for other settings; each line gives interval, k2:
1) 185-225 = 224.0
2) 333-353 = 352.0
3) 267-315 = 314.0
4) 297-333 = 332.0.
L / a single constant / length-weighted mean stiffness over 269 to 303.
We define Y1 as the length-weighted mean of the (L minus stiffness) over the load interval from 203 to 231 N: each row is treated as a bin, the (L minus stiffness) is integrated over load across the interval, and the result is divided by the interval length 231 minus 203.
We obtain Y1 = -0.5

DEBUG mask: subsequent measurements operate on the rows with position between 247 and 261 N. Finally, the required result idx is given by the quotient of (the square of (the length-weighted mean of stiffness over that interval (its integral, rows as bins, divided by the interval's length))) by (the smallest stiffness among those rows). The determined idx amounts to 5.17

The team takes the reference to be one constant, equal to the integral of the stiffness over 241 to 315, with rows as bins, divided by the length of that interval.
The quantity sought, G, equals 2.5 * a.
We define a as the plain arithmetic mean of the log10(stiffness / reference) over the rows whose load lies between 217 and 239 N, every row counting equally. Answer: 0.14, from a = 0.06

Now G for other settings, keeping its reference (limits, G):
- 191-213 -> 0.22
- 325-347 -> 0.11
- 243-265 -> 0.01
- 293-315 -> -0.23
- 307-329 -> -0.18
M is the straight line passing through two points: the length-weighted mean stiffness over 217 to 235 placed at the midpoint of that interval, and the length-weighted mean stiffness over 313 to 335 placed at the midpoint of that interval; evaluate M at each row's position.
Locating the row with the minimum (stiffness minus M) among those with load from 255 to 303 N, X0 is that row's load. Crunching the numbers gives 258.0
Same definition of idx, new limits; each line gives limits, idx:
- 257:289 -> 6.34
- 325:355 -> 5.48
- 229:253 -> 6.38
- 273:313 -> 6.26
